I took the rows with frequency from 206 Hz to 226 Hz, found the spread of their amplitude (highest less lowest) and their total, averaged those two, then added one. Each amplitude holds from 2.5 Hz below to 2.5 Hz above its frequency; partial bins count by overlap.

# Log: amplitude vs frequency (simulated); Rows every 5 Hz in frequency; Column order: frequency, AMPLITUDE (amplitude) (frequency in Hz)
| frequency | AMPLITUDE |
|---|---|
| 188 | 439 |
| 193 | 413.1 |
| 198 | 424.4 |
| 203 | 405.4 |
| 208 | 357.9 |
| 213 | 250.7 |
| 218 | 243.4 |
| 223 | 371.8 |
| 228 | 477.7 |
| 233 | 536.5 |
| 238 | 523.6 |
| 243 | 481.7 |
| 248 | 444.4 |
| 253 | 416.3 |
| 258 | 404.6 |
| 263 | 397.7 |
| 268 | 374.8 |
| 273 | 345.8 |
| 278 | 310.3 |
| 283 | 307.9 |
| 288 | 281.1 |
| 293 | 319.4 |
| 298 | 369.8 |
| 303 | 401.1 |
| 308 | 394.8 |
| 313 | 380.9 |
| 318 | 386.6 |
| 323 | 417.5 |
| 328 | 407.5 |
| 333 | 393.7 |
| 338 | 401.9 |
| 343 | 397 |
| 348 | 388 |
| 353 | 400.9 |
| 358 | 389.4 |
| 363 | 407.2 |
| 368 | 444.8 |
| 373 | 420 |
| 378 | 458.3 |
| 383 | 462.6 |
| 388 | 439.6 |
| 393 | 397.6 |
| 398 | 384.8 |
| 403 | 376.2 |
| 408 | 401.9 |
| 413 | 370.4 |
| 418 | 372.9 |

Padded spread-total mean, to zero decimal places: 677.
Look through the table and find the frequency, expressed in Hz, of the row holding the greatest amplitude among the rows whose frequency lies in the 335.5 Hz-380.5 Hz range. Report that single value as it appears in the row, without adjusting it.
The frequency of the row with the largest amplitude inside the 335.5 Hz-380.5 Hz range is 378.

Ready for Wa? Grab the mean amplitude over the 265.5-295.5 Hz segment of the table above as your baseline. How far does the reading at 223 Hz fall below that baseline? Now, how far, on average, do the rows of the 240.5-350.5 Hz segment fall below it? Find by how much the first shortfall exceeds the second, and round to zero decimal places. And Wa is 11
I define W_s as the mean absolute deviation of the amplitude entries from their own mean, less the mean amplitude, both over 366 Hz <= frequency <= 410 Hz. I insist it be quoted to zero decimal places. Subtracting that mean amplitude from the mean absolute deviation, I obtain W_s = -393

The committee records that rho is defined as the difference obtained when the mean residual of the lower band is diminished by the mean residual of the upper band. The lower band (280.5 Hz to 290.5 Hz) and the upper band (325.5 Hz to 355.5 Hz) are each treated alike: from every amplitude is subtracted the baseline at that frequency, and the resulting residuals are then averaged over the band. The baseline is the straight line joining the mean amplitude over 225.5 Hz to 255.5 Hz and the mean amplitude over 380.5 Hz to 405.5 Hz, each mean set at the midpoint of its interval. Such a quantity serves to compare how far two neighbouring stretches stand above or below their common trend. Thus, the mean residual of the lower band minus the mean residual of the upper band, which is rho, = -128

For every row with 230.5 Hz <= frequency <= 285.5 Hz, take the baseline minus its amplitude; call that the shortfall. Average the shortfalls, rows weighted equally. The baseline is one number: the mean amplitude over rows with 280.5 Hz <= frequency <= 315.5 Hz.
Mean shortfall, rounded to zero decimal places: -62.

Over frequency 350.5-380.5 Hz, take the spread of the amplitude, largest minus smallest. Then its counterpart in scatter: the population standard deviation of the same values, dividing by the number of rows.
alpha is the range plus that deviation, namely 93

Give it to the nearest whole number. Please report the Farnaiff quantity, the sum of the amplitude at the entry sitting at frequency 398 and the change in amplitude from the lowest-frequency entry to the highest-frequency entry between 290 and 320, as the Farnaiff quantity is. 452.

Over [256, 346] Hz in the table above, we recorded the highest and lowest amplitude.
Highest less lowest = 136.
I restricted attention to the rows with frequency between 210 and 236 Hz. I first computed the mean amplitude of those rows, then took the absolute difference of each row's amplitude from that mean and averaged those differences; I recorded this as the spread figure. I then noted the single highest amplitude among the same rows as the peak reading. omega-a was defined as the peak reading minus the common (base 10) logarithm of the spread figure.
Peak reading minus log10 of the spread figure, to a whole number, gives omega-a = 534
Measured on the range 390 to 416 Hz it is 401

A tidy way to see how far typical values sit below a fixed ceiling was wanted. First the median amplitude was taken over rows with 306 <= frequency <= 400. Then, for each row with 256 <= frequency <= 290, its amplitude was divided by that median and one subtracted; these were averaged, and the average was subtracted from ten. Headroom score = 10.1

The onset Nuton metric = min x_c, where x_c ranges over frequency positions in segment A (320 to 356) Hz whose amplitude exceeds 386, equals 323 Hz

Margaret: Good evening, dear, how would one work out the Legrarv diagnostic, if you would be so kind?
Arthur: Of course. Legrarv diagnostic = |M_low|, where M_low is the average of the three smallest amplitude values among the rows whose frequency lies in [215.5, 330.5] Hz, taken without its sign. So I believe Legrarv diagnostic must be 277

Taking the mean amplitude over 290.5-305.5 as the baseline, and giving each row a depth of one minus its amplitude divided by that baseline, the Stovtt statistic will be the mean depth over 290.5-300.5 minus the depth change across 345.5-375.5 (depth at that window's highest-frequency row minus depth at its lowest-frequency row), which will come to 0.14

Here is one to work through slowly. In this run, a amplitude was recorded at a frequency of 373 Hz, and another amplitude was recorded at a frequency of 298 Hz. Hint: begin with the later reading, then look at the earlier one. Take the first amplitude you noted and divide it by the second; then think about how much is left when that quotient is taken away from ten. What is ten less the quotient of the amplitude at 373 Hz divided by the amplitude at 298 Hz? 8.86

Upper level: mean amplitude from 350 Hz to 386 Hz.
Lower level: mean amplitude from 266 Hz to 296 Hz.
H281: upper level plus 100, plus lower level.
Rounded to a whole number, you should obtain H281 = 849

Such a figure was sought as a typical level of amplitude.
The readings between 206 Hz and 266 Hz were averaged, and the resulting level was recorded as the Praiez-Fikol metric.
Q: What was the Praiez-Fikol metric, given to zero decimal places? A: 409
